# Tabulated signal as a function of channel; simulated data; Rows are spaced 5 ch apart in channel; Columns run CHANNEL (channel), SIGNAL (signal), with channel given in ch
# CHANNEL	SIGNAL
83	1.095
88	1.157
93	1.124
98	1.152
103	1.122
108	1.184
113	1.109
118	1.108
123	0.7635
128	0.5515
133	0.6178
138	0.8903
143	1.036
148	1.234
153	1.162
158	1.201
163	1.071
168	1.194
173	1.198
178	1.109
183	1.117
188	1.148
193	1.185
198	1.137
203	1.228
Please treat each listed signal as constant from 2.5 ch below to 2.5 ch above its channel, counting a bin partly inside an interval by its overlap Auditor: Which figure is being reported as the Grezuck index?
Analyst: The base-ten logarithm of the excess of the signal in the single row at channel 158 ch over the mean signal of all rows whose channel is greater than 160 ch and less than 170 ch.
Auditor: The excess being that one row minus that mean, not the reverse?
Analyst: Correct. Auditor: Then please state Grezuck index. -1.2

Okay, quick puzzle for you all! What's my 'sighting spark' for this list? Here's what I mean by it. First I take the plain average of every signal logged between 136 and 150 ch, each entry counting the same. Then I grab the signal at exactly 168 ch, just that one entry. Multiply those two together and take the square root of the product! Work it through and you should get 1.12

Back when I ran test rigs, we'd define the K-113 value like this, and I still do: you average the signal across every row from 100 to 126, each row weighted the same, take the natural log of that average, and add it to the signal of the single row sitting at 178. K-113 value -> 1.2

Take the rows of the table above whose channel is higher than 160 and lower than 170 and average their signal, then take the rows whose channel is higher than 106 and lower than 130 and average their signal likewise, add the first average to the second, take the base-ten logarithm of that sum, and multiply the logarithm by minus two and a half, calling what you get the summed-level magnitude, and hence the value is -0.79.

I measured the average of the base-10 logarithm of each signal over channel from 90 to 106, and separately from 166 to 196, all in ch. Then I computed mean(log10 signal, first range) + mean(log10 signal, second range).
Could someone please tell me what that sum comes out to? 0.118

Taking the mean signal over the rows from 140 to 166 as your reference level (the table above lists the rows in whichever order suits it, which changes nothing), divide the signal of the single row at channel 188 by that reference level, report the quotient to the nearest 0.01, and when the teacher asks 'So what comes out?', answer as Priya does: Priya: 1.01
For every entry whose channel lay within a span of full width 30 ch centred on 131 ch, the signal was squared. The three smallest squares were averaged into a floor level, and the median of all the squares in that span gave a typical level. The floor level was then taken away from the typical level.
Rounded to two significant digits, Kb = 0.26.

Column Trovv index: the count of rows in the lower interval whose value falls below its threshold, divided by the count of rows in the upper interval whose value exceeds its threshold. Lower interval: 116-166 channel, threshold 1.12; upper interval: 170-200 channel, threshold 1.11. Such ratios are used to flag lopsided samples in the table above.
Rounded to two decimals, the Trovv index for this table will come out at 1.40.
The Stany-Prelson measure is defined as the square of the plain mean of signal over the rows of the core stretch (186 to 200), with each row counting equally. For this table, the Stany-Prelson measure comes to 1.34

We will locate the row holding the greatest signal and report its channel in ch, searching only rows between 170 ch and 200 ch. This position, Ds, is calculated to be 173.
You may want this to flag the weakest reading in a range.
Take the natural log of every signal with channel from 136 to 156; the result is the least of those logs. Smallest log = -0.12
